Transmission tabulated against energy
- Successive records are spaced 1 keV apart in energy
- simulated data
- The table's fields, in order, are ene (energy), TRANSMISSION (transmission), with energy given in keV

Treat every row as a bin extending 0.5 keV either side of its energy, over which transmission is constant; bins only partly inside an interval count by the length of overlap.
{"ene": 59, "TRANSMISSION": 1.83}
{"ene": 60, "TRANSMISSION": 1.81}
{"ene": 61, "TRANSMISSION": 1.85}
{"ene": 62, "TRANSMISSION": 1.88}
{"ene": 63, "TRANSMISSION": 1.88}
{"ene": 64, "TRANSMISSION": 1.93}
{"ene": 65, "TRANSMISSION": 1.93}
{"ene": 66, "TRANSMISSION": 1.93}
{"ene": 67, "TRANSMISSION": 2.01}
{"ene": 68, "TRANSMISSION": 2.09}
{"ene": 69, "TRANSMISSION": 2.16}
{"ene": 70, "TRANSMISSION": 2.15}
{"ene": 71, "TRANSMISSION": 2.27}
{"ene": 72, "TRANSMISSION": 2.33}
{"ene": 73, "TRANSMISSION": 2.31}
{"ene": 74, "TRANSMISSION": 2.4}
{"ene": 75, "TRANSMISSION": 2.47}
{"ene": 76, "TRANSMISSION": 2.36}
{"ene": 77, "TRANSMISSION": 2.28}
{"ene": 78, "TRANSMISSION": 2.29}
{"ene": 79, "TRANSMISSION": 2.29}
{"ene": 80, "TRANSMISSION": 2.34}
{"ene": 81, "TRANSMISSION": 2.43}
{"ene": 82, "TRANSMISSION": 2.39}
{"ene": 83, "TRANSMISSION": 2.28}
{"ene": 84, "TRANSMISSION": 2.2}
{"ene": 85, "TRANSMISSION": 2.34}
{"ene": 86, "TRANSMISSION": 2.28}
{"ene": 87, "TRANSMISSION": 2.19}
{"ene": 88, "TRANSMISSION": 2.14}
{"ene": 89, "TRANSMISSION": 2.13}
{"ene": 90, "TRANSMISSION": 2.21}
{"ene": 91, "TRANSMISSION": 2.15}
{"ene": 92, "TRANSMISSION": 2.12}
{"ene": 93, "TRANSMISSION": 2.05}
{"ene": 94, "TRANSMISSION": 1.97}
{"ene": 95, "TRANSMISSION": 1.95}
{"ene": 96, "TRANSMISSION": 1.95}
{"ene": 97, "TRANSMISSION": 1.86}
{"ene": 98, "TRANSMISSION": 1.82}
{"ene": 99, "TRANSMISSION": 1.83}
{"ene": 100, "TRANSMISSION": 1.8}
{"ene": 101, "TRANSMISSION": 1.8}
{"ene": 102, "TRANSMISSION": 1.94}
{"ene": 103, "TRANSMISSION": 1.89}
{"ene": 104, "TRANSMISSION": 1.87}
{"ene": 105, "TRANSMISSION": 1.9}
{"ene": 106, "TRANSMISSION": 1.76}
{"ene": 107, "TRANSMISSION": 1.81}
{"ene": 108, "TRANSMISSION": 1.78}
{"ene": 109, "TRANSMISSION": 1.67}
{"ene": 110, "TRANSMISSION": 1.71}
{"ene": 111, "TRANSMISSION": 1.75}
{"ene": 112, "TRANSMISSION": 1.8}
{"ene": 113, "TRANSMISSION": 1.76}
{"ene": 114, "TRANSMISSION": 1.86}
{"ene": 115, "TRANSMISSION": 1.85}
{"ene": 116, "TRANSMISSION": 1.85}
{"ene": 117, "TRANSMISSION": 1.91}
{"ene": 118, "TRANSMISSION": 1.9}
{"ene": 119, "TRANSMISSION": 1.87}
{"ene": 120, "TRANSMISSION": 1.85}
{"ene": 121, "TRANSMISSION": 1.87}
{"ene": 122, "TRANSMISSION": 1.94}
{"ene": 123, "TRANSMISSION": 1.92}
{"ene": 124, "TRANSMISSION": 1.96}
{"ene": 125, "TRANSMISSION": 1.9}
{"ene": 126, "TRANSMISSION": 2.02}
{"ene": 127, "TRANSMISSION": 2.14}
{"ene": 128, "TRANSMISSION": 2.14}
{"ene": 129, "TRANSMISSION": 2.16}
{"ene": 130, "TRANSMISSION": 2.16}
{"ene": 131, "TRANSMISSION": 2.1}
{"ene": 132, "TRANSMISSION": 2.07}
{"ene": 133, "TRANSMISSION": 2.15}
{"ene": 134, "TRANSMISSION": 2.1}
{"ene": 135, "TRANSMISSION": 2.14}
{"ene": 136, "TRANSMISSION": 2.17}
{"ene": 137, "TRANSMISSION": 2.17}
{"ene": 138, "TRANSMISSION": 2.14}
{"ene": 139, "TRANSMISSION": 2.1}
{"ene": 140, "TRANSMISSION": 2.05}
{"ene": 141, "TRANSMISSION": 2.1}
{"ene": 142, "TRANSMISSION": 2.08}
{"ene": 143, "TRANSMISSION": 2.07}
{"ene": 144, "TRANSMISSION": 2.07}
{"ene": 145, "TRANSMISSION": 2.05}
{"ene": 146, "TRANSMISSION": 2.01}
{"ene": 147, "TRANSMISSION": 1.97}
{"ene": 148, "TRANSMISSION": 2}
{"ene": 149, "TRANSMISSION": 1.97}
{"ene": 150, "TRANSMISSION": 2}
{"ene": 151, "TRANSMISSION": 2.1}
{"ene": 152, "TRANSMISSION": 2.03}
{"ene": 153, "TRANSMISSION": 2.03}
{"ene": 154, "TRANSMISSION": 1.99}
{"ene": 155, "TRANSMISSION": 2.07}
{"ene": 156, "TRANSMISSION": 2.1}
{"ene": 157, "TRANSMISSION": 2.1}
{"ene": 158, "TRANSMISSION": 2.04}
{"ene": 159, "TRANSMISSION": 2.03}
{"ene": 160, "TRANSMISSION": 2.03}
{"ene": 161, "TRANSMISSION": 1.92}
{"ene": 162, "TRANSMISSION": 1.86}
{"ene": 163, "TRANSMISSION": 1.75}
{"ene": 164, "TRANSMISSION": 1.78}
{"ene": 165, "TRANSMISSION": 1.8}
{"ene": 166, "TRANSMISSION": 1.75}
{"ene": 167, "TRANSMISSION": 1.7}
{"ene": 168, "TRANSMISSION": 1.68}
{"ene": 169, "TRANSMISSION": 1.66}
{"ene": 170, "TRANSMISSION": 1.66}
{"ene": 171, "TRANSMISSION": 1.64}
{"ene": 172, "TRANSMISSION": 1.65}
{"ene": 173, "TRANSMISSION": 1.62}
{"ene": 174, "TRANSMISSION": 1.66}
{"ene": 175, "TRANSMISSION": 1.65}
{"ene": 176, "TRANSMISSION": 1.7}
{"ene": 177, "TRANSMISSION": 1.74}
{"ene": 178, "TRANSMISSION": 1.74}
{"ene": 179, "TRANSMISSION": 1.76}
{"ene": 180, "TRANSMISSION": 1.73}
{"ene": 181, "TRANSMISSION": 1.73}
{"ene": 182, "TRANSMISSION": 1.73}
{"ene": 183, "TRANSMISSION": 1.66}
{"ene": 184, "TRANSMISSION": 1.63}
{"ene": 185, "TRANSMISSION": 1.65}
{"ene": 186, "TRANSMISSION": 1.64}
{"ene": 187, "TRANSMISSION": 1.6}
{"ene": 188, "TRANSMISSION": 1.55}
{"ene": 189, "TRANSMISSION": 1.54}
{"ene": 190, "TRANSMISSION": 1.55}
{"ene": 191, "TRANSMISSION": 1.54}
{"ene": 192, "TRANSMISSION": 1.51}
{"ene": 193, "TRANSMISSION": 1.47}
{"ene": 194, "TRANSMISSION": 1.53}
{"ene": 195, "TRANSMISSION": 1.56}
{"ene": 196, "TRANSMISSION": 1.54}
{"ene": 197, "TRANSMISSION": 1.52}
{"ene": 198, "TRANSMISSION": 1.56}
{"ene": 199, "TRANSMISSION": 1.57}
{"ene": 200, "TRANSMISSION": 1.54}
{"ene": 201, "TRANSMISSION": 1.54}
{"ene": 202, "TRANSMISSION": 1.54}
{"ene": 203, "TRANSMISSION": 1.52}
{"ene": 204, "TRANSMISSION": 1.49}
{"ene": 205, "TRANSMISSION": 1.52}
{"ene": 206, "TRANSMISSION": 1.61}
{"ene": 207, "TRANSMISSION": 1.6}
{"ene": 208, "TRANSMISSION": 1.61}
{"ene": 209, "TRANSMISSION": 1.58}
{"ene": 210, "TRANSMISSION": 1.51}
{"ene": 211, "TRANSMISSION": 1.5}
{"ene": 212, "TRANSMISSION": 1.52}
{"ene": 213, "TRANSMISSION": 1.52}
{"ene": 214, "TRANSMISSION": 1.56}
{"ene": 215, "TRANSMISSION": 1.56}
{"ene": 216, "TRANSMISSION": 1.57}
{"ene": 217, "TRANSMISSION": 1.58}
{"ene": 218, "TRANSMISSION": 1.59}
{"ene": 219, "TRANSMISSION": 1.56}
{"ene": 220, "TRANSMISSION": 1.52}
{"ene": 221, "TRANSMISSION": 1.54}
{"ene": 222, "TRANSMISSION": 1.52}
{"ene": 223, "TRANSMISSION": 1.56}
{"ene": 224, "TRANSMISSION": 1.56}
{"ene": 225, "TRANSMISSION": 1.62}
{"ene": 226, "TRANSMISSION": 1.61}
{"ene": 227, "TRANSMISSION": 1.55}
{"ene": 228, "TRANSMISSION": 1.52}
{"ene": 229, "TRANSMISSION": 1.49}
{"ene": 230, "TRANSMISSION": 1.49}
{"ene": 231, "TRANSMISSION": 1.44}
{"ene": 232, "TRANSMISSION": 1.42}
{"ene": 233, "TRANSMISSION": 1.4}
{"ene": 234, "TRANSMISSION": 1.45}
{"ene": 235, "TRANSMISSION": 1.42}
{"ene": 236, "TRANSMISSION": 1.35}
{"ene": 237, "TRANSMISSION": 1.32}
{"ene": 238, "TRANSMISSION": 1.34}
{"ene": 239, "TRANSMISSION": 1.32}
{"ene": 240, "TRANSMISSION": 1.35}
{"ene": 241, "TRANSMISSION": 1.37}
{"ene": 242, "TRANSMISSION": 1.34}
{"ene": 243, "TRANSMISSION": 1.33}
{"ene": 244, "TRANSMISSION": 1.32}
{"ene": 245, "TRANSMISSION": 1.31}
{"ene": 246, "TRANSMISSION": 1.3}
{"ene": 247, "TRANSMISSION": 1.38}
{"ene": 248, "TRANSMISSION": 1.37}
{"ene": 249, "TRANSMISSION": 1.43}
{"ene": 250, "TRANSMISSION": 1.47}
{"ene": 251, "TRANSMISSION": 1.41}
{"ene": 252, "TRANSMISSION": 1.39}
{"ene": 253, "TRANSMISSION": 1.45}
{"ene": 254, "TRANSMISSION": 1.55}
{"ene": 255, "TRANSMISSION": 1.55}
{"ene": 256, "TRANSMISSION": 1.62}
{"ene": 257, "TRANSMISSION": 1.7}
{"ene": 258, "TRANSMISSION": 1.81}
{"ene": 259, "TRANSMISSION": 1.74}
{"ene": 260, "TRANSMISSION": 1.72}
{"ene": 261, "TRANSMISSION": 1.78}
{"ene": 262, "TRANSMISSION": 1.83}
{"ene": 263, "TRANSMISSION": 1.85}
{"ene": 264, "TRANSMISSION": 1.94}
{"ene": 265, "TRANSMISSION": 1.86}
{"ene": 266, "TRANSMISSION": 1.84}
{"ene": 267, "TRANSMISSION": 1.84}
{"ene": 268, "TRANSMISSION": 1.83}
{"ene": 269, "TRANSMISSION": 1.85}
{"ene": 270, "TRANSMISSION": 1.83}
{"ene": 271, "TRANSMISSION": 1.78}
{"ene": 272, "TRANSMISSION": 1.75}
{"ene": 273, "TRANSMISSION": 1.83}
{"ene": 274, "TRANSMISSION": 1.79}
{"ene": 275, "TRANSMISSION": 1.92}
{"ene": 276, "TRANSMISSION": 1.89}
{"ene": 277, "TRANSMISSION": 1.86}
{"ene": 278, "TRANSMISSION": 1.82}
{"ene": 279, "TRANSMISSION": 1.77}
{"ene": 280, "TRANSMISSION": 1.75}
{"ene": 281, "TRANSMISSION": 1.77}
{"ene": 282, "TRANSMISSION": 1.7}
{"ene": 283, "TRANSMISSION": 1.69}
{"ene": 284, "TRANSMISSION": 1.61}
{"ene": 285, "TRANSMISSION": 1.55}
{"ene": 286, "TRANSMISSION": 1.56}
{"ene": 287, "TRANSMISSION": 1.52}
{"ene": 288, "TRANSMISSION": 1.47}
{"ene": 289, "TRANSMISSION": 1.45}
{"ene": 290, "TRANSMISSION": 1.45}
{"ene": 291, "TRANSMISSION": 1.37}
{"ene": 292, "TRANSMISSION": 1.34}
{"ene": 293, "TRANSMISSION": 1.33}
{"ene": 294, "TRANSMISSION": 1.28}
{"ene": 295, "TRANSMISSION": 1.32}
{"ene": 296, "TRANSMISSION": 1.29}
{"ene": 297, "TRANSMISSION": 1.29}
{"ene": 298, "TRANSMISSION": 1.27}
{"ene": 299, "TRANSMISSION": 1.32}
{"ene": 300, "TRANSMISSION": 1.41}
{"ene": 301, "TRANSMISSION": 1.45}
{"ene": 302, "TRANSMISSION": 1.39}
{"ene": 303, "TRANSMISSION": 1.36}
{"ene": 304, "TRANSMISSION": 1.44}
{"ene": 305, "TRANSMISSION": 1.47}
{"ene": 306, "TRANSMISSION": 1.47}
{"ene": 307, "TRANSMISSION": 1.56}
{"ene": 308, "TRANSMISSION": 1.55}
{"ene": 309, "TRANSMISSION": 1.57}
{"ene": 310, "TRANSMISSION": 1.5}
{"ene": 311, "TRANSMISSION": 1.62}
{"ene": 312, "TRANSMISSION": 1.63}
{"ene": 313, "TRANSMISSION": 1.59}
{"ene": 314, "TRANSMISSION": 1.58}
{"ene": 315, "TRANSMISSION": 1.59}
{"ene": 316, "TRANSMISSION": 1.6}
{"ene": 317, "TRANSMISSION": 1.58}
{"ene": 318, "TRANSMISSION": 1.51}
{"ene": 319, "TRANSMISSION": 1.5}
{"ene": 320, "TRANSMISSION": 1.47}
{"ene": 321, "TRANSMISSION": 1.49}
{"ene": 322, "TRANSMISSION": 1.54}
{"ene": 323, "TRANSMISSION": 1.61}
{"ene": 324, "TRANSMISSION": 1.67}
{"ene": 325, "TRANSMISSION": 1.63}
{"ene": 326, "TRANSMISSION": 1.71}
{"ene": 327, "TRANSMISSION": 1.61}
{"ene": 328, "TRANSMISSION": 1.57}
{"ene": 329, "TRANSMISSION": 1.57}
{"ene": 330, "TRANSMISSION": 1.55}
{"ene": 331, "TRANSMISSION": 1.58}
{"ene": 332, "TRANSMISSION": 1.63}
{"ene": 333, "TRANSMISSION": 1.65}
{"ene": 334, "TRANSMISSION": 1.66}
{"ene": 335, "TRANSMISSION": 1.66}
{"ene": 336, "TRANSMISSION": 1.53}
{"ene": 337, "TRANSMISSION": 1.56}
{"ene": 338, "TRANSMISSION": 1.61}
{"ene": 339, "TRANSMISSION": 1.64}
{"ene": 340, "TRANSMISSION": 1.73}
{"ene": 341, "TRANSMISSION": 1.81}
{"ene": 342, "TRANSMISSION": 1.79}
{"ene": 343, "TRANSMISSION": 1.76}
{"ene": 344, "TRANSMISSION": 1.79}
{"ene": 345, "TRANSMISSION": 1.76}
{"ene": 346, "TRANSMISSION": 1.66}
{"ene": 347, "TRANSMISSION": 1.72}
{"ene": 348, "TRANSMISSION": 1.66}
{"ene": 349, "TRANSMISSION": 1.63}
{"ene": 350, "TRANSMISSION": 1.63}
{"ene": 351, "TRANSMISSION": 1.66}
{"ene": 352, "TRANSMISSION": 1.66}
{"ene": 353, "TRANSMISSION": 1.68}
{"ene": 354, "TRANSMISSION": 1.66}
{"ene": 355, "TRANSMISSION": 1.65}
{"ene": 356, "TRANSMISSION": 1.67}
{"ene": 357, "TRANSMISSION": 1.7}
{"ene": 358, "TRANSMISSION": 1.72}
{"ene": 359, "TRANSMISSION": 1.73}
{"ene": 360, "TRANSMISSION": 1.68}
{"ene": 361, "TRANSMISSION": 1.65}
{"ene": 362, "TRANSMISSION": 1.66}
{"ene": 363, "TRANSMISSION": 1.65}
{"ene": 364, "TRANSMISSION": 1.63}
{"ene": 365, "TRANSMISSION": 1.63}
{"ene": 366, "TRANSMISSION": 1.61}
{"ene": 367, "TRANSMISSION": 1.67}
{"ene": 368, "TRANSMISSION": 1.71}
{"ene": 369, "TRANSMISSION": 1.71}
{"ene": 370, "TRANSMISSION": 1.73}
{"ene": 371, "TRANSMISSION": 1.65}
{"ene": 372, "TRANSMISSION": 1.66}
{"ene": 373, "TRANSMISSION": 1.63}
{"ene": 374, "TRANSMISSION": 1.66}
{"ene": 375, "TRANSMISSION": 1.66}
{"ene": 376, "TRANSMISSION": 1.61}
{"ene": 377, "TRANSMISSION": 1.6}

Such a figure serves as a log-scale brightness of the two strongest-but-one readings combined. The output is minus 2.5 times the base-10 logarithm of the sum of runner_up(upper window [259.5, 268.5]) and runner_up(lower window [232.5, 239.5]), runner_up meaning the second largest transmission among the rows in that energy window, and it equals -1.29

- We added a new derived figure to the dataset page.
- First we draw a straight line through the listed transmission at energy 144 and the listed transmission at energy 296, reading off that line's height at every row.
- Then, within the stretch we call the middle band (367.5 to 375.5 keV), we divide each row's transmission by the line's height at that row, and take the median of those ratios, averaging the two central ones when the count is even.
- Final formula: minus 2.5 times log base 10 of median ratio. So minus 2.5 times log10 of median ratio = -0.67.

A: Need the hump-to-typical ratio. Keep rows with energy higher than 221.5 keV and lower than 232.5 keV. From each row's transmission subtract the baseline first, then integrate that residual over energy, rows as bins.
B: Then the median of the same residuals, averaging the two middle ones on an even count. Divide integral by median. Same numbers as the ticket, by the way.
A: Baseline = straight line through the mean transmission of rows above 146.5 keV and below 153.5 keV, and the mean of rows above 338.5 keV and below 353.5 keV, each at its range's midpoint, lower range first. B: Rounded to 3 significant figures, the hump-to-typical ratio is 10.9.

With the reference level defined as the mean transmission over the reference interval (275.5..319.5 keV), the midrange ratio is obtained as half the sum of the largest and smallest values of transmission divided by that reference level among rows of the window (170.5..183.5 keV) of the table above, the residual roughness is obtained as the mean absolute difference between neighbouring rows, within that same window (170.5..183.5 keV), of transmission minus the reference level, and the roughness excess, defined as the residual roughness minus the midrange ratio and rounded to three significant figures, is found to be -1.08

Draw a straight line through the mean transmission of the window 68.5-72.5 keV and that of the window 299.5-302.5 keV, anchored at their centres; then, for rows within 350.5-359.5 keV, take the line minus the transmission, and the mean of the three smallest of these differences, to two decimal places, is -0.50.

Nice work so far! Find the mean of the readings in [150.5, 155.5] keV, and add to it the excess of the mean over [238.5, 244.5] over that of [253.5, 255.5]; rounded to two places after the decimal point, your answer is 1.83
